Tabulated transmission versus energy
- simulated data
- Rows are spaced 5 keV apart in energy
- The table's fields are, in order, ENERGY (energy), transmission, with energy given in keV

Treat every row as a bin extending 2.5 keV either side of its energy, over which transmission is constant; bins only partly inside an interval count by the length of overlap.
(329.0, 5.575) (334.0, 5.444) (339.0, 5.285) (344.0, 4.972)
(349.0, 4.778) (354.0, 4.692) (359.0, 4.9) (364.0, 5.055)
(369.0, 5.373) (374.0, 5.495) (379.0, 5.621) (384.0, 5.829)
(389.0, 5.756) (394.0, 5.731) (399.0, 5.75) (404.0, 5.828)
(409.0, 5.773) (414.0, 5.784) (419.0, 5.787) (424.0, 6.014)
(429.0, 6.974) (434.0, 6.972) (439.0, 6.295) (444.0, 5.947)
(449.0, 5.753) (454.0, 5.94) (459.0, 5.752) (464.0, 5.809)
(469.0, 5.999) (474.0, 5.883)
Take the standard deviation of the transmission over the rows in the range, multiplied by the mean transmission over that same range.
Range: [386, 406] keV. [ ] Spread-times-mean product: 0.2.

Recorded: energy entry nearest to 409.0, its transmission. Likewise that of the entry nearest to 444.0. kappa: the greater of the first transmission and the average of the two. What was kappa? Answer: 5.86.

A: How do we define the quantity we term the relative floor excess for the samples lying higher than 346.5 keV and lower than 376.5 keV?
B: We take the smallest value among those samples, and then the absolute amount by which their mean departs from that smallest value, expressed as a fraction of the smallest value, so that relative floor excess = 0.08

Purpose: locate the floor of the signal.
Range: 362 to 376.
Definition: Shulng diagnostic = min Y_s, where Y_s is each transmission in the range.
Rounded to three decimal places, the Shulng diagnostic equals 5.055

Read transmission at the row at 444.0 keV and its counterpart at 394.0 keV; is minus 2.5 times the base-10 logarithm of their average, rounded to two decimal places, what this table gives -1.92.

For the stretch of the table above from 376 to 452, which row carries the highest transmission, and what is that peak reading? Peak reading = 6.974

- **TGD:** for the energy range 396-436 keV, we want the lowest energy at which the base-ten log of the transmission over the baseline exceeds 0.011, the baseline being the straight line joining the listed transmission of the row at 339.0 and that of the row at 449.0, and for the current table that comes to 399.0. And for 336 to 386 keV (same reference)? 379.0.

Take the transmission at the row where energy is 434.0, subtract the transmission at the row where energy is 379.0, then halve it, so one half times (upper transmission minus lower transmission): 0.68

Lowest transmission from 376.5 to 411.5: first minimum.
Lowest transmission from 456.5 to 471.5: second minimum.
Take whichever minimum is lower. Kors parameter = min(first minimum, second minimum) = 5.62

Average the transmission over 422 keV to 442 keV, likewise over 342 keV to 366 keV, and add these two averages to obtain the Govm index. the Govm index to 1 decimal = 11.4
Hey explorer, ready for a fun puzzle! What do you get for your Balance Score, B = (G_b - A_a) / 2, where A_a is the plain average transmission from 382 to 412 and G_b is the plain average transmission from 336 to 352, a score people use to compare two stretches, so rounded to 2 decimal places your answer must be -0.38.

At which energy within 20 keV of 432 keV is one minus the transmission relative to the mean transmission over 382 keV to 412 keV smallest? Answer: 429.0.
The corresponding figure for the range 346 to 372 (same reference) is 369.0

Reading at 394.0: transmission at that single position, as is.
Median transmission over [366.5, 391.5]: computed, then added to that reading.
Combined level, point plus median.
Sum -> 11.35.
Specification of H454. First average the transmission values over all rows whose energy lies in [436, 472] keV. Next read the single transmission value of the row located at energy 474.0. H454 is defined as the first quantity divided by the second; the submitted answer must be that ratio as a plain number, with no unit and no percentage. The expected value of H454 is 1.01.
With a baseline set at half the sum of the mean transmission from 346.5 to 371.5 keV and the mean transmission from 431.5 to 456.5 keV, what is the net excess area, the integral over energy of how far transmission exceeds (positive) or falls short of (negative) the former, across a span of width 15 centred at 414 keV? 3.16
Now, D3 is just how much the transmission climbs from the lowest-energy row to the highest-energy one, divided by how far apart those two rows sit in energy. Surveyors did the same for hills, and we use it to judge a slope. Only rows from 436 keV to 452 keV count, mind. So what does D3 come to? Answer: -0.054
